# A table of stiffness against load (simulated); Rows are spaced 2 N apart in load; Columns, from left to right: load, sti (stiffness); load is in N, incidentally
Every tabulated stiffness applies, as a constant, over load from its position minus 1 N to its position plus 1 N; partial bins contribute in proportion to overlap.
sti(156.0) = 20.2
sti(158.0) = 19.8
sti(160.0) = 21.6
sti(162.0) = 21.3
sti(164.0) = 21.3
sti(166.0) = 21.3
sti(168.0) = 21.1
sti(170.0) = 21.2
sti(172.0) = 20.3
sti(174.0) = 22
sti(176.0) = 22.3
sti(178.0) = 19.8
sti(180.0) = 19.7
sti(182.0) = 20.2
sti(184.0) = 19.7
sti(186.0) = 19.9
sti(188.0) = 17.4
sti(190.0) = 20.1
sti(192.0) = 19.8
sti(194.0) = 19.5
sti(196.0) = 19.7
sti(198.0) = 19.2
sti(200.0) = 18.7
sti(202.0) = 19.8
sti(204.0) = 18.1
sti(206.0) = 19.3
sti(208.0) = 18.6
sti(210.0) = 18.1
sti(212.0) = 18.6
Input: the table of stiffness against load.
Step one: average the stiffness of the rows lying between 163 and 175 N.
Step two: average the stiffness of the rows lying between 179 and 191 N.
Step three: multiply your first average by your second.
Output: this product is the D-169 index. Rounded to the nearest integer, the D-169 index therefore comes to 413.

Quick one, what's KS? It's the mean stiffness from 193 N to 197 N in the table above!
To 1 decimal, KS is 19.6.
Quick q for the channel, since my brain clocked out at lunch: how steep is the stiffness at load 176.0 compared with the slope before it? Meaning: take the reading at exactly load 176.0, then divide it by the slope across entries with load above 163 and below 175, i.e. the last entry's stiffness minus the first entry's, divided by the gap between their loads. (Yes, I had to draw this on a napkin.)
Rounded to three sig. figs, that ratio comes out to 319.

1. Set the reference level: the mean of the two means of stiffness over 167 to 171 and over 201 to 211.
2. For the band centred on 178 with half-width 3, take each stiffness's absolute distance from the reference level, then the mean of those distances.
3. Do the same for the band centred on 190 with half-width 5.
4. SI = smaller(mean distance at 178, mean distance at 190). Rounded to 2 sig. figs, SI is 0.68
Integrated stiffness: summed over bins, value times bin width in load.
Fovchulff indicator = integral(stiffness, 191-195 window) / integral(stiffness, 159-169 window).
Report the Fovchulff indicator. 0.37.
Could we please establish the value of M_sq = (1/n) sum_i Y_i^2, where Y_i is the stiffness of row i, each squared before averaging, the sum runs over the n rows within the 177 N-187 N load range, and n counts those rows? 394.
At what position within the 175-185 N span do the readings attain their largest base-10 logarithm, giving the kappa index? 176.0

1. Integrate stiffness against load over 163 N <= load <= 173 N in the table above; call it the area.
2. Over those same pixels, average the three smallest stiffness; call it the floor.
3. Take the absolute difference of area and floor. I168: 190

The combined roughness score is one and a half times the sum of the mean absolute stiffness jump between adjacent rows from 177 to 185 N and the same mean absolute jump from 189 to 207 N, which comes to 1.6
